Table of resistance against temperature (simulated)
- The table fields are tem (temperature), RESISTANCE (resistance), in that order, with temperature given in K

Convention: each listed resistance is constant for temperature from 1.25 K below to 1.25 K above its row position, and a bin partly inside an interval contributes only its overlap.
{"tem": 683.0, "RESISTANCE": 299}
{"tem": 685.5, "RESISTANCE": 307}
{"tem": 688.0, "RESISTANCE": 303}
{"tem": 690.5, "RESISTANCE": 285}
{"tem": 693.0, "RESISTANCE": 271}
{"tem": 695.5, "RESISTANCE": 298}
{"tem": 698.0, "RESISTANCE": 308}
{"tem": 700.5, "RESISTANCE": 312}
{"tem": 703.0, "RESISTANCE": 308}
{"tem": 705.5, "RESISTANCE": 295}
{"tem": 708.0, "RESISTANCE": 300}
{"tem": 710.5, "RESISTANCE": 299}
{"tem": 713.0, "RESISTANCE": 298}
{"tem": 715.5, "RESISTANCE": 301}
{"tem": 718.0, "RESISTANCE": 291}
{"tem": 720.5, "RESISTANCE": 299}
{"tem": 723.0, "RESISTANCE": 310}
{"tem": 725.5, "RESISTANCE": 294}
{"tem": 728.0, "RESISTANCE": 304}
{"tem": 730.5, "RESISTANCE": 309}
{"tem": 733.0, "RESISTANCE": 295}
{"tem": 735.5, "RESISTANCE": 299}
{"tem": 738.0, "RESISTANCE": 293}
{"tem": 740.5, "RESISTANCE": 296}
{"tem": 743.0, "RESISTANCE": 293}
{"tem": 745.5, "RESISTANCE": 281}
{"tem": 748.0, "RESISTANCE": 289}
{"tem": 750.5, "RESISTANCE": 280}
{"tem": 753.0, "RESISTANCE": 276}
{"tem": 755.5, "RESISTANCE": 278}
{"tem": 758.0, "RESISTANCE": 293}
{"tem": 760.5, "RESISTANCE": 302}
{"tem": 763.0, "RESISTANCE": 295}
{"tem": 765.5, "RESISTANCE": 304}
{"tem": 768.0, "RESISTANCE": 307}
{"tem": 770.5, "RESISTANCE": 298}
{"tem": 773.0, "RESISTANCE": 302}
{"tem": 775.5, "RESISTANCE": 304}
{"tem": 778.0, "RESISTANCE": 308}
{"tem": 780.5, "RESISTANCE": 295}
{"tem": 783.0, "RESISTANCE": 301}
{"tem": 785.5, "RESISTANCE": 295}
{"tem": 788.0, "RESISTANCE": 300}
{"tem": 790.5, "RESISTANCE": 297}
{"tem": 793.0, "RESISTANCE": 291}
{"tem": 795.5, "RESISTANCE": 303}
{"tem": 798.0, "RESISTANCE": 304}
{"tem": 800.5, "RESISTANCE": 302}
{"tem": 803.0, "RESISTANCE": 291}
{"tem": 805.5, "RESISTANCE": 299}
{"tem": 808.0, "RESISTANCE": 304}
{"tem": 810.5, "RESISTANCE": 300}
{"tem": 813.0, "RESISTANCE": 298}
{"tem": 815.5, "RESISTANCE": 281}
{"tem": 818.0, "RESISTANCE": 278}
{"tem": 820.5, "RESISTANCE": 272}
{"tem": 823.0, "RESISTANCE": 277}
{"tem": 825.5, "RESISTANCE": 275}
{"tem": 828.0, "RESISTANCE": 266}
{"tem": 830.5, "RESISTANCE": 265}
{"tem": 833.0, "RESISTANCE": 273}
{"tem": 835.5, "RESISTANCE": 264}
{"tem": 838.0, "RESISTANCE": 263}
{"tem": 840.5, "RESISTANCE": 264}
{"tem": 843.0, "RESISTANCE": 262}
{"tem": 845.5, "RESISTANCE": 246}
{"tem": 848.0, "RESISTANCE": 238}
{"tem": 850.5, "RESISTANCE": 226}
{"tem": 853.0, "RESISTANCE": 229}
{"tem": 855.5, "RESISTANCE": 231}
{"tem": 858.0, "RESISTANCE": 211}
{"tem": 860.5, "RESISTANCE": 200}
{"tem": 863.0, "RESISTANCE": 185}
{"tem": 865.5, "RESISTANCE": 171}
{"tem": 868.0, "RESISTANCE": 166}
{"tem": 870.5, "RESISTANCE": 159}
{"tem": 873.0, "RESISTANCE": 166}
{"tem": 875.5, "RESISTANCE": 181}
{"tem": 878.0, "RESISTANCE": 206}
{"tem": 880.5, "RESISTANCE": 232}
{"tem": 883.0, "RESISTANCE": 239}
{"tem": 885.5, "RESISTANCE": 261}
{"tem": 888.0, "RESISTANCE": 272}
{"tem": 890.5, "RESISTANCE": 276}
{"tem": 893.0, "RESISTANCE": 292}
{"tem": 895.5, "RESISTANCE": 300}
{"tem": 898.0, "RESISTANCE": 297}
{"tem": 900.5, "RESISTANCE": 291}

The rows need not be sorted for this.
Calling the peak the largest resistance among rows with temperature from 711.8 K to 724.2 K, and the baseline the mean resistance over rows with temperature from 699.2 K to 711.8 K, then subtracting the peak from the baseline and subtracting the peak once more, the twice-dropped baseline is -317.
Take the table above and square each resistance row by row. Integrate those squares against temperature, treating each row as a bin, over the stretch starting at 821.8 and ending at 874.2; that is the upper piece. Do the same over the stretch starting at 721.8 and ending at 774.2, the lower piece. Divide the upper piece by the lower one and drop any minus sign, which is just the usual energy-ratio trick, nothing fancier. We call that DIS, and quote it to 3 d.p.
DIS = 0.627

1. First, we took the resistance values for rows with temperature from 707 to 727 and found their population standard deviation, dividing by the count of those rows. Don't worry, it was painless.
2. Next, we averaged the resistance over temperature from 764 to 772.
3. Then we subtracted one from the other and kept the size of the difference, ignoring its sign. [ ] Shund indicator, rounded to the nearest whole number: 298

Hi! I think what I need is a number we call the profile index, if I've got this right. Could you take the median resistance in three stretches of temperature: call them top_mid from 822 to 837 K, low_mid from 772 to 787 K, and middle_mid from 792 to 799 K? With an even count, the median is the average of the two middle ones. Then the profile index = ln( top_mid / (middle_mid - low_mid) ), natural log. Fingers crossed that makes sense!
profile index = 5.2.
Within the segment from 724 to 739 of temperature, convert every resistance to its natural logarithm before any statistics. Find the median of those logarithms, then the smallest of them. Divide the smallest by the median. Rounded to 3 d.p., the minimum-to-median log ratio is 0.998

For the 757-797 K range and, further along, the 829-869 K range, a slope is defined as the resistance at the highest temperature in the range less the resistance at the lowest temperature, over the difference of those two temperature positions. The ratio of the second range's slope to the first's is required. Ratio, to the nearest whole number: -10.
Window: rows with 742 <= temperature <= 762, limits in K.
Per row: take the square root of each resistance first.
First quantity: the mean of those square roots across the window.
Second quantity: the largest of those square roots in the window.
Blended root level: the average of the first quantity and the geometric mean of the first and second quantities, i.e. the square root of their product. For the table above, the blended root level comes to 17.0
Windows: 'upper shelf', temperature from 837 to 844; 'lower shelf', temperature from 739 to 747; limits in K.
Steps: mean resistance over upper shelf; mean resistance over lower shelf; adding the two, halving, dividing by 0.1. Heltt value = 2765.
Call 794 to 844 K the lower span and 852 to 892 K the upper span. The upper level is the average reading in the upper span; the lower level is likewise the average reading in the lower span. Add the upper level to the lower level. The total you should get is 494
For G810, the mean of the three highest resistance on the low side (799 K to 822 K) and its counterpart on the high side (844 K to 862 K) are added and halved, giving 270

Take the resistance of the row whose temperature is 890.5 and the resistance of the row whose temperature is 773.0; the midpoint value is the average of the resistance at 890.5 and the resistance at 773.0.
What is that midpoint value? 289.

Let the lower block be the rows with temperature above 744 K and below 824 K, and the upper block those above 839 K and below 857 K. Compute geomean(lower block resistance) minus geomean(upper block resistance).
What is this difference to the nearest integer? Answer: 52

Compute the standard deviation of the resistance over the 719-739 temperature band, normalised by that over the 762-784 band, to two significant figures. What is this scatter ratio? 1.4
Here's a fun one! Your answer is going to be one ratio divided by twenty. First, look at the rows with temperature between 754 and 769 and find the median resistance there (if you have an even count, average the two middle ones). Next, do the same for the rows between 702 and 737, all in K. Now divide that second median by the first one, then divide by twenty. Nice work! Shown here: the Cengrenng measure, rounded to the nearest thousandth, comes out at 0.050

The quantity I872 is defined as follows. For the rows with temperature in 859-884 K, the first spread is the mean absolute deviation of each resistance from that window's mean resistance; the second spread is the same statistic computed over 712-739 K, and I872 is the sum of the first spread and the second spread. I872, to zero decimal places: 28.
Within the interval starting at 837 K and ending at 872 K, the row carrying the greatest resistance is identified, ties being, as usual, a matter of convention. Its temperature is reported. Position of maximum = 840.5 K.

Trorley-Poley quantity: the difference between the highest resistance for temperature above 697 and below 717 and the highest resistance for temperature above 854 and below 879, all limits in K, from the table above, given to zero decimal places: 81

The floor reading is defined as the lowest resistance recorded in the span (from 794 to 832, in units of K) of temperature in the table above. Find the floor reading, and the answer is 265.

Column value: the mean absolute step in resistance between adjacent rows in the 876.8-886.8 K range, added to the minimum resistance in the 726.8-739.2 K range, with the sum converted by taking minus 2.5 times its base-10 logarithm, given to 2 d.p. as -6.23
